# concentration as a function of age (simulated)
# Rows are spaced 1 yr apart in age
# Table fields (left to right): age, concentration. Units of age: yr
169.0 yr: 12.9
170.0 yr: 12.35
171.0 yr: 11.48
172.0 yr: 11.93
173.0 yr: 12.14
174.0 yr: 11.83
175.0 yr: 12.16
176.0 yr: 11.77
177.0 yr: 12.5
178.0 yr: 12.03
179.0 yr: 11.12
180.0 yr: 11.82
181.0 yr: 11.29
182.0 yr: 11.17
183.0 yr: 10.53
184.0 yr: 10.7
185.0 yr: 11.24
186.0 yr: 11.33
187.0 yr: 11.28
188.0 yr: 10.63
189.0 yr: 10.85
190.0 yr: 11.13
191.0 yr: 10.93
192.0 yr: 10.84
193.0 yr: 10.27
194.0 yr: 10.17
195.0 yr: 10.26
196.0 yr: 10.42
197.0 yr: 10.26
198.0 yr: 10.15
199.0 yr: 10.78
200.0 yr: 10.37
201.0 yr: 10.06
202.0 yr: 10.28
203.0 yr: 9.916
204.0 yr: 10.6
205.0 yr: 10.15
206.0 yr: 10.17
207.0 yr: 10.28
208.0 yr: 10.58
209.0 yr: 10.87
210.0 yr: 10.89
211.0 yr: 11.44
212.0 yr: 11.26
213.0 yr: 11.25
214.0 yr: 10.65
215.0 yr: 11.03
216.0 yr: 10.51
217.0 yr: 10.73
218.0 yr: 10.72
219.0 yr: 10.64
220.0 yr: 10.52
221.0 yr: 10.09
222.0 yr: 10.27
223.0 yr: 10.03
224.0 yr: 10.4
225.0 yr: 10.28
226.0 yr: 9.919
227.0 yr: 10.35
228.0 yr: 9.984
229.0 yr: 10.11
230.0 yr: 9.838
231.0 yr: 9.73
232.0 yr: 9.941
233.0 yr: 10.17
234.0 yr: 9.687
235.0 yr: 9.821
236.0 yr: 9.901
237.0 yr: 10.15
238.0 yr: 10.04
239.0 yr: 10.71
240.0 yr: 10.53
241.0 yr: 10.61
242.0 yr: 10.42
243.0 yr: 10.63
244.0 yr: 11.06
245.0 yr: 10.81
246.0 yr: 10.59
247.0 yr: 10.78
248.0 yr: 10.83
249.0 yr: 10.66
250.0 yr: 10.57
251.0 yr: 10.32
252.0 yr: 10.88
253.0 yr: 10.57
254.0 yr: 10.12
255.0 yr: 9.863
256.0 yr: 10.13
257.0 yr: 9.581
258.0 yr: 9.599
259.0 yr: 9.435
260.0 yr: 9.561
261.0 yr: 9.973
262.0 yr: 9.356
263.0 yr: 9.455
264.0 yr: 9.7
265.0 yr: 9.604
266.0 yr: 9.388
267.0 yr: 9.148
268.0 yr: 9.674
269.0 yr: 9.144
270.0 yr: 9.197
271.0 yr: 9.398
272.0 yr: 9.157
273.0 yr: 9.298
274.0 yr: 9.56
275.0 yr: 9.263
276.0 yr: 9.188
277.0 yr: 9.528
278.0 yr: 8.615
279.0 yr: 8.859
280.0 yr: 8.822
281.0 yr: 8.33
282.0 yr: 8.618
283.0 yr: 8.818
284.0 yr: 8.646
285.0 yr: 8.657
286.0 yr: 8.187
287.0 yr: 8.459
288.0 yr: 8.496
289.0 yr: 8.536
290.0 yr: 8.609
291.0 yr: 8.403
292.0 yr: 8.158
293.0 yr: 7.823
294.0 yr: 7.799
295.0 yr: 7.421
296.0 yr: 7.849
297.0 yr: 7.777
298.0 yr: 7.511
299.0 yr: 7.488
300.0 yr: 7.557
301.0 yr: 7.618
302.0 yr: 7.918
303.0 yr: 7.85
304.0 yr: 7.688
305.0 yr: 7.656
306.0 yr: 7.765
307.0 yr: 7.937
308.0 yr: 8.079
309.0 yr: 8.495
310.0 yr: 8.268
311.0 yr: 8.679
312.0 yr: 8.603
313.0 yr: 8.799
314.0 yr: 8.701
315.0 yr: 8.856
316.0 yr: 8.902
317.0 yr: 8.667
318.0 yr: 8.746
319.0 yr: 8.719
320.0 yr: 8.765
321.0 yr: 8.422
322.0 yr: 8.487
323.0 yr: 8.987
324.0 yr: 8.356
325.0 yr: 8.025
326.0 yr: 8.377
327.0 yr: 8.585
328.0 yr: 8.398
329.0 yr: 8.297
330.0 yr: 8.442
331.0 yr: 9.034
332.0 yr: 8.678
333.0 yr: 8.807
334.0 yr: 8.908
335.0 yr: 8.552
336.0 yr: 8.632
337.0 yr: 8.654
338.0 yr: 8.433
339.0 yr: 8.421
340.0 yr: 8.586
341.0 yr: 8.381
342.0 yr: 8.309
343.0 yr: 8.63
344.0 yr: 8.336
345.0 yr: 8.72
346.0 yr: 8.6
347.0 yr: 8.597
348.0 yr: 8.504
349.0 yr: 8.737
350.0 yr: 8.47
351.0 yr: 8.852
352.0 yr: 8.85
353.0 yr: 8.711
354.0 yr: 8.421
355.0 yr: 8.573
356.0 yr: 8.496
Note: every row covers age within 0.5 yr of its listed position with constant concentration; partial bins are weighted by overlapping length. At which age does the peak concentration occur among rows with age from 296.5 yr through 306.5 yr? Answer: 302.0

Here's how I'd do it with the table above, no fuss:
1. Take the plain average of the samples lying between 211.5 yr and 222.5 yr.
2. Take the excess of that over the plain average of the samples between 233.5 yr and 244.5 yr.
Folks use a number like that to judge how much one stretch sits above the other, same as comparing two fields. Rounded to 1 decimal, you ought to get 0.4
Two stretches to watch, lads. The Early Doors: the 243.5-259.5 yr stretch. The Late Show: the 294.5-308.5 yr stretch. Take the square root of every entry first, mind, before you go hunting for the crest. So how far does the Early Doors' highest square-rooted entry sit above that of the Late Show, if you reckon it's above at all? 0.48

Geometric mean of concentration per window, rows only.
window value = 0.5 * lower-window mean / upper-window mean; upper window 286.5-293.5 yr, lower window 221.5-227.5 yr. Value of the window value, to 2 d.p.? 0.61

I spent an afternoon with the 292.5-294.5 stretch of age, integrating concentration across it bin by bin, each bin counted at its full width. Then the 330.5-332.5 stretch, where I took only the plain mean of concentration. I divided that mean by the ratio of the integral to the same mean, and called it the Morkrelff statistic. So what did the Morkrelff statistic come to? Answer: 5.02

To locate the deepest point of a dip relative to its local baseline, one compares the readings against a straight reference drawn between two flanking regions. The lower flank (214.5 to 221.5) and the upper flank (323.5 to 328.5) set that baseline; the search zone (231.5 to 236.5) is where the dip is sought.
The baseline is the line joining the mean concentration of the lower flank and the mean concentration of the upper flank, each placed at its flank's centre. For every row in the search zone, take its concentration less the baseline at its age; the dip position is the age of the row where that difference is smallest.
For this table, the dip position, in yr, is 234.0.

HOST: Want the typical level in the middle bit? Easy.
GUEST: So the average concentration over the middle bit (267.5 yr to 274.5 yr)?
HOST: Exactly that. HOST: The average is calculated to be 9.3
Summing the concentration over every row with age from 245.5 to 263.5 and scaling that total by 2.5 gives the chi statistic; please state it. 456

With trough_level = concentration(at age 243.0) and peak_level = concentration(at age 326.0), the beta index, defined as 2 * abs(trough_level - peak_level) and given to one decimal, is 4.5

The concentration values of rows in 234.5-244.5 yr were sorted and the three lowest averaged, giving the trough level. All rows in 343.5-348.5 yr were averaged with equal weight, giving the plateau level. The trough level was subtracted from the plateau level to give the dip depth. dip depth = -1.4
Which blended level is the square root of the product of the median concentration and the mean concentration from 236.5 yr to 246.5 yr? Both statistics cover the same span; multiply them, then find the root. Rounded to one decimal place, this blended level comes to 10.6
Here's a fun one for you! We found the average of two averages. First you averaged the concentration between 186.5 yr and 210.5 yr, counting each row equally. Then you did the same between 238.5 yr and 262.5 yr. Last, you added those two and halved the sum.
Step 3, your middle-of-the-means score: 10.4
